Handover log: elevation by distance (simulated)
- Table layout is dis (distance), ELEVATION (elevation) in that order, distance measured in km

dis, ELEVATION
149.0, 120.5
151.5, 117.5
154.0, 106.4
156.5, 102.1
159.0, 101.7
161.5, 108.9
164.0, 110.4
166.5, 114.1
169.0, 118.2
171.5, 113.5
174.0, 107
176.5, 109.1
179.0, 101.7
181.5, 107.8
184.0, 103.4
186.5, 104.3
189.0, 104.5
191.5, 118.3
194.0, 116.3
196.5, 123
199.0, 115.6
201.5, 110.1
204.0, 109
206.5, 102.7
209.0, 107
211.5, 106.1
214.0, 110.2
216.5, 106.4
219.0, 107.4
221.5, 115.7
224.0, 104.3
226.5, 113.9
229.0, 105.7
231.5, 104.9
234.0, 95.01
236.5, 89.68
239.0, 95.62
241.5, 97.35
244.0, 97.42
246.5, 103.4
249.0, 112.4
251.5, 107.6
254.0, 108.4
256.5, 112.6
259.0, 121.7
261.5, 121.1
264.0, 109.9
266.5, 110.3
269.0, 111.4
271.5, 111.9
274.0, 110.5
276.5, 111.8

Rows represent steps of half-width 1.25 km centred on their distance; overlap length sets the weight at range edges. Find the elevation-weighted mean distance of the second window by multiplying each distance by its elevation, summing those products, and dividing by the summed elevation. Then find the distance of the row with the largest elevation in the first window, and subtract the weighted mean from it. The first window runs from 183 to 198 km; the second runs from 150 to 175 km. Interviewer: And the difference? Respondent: 33.7 km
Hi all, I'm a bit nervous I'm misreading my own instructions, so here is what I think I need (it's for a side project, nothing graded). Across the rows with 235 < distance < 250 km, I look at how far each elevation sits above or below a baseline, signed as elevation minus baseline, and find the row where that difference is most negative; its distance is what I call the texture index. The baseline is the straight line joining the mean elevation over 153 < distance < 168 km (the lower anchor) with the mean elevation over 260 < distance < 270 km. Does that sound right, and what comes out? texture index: 236.5 km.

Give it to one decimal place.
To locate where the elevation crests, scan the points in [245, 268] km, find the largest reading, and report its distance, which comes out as 259.0 km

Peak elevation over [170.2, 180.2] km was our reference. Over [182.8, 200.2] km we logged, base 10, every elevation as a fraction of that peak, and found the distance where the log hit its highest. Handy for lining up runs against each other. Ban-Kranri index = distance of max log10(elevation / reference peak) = 196.5 km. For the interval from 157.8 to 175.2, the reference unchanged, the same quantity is 169.0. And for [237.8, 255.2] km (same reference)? 249.0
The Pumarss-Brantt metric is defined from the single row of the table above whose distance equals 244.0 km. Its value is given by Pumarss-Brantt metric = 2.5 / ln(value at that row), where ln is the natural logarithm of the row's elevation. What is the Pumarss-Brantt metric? 0.546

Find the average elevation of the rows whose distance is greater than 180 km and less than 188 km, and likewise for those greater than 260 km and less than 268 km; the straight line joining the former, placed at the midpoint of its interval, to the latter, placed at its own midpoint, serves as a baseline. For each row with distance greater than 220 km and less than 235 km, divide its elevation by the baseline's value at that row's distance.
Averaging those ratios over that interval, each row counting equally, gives 0.97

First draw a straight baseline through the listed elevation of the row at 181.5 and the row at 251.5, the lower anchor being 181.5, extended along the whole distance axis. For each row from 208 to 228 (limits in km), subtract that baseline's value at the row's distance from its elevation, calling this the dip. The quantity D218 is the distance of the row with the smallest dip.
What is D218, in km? 224.0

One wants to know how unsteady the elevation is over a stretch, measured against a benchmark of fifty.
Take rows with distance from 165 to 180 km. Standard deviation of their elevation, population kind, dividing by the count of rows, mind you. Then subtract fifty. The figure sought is -44.6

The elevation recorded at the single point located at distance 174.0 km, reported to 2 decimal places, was 107.00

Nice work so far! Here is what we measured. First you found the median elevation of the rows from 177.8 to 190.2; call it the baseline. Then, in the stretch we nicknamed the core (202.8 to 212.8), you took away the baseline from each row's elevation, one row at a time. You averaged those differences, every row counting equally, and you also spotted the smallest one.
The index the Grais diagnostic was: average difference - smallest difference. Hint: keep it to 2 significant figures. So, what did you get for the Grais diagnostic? 3.5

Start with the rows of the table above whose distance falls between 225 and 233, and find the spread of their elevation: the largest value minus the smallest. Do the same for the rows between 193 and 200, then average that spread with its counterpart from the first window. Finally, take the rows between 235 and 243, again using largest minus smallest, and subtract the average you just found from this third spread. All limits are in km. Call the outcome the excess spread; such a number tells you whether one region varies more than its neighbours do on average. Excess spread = -1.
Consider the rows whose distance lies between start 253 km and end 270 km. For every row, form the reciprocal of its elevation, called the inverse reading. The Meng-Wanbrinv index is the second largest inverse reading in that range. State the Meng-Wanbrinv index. 0.0091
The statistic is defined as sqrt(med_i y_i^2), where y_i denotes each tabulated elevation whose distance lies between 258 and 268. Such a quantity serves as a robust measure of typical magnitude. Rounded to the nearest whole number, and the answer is 116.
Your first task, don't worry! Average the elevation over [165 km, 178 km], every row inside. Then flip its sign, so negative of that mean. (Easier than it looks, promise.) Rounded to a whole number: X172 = -112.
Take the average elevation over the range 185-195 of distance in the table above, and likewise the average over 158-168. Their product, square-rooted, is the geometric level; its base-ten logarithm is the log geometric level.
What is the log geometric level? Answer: 2.04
